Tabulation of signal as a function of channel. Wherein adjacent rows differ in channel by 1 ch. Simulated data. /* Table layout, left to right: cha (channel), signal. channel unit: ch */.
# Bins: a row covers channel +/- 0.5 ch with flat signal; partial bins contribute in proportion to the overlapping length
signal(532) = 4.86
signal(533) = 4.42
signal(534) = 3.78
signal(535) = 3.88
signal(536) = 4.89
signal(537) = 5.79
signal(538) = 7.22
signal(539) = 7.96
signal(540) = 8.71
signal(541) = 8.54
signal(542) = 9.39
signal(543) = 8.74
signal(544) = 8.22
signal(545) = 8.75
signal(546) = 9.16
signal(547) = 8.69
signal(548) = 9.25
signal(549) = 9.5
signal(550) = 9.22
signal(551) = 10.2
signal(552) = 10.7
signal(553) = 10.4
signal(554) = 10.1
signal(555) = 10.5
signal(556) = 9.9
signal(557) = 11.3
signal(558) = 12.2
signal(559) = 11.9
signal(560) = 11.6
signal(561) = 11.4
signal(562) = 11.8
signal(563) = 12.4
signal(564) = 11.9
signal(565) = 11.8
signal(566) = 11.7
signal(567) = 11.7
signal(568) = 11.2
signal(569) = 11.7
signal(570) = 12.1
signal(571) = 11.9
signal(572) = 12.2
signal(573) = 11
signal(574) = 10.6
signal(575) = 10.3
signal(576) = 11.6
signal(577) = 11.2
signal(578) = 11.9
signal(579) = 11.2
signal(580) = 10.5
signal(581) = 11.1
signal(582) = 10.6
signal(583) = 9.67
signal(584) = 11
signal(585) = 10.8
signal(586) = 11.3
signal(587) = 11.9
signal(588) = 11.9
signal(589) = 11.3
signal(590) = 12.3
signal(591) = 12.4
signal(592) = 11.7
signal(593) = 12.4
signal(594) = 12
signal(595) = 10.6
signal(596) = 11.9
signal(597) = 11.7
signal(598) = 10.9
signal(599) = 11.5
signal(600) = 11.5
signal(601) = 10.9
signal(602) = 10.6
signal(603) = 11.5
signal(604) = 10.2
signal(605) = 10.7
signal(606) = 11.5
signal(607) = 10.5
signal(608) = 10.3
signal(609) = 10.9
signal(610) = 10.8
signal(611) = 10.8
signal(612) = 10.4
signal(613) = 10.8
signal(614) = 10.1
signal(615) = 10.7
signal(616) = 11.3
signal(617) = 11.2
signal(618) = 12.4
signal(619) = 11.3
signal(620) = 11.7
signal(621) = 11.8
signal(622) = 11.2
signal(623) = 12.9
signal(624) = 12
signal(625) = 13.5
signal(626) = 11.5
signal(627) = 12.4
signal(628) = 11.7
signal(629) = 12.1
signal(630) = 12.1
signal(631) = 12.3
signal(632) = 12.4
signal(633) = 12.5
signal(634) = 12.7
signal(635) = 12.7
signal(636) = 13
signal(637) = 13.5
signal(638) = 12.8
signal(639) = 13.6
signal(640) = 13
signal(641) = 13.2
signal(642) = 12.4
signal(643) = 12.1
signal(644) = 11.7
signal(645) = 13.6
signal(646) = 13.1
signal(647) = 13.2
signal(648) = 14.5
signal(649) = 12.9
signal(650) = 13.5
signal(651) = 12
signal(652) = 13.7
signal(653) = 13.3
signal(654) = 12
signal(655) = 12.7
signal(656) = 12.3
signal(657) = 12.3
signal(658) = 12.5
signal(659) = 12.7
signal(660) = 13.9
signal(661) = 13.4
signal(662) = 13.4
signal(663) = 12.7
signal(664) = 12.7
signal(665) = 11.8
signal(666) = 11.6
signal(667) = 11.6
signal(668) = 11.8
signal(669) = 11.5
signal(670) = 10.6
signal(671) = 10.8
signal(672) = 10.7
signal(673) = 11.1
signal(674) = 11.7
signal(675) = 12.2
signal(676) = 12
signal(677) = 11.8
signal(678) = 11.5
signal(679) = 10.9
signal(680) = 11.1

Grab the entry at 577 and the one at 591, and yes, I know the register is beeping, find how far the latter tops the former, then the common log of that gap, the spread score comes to 0.08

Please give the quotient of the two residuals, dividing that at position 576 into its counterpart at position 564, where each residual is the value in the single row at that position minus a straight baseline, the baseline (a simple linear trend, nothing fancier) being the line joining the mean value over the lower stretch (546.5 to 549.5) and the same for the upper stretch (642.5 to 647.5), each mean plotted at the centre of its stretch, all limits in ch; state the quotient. 1.5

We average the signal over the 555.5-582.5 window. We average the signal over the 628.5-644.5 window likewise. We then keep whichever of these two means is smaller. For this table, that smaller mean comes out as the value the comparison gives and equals 11.4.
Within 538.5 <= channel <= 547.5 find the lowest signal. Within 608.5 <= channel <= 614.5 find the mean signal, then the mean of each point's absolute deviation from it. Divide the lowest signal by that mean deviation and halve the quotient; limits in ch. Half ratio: 15.6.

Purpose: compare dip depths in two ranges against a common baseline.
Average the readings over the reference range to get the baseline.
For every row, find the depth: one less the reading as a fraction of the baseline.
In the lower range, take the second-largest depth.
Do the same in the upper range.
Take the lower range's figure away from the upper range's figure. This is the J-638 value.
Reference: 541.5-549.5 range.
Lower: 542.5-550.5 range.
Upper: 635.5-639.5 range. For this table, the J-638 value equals -0.48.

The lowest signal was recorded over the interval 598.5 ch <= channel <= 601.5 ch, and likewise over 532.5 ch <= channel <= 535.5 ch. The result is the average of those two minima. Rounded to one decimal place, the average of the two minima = 7.3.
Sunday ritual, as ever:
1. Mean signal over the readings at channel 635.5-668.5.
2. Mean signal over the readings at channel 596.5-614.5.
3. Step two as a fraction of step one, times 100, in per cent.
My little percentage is 85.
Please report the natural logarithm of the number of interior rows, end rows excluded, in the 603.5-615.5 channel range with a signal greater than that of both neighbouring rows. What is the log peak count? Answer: 1.1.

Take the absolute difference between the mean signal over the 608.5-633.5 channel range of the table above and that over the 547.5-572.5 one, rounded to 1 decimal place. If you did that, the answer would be 0.5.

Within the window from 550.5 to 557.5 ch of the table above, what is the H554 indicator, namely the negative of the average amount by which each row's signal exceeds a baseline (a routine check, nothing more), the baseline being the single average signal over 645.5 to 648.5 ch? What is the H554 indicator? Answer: 3.2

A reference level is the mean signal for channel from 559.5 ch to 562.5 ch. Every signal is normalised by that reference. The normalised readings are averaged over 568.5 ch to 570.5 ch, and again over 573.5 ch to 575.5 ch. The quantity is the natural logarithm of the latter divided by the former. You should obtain -0.13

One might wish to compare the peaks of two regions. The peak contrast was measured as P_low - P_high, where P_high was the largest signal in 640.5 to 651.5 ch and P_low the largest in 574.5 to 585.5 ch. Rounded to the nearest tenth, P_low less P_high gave -2.6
